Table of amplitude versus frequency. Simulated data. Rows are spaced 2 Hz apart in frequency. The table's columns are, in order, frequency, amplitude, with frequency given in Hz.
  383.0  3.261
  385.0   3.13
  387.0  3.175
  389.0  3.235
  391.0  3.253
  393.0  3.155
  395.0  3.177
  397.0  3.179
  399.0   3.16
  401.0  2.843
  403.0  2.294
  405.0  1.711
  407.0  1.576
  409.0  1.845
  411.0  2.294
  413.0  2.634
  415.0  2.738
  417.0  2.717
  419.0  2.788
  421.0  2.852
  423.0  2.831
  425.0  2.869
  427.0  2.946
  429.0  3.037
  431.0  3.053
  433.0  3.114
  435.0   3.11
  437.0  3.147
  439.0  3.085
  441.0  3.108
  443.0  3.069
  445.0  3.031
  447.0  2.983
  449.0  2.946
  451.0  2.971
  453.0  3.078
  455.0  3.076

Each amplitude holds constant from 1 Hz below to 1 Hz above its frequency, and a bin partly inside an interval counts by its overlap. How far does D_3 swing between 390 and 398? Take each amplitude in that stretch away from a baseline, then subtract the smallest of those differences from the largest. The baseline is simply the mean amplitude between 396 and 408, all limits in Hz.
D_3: 0.10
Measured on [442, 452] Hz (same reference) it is 0.12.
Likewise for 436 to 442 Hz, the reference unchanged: 0.06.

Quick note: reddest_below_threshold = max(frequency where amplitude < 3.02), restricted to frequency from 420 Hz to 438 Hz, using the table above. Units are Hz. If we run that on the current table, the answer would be 427.0 Hz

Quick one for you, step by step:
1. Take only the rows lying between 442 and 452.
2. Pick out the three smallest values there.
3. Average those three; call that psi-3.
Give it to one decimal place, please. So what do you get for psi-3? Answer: 3.0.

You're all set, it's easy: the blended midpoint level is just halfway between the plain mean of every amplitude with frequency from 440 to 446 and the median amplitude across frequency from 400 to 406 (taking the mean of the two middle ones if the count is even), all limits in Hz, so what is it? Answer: 2.68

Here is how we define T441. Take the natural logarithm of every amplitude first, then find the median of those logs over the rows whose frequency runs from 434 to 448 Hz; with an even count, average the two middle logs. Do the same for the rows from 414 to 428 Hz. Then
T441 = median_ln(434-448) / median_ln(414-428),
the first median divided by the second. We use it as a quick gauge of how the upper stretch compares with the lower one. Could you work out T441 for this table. 1.08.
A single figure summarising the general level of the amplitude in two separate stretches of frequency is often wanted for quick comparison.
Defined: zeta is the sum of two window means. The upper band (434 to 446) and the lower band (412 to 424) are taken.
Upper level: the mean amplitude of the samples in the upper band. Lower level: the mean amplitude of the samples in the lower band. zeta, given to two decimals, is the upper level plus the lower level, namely 5.85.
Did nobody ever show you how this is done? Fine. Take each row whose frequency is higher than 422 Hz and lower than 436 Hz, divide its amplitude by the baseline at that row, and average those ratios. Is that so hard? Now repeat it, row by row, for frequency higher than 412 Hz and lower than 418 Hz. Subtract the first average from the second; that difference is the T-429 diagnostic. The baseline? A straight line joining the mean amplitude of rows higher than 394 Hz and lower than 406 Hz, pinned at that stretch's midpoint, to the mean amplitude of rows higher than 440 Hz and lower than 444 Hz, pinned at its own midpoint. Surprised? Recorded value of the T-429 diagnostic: -0.06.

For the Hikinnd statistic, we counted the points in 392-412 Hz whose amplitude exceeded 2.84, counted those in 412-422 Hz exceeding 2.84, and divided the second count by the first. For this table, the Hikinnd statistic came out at 0.2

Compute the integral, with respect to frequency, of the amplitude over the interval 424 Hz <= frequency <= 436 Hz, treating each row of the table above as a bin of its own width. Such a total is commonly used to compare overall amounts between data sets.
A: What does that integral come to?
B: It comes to 36.3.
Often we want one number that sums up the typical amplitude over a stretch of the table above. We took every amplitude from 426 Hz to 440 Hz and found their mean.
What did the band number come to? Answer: 3.1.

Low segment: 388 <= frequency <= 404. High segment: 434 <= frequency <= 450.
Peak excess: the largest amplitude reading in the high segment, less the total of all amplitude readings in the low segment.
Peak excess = -21.1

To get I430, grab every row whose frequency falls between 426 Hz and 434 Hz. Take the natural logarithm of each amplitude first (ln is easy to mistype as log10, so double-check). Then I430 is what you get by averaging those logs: 1.11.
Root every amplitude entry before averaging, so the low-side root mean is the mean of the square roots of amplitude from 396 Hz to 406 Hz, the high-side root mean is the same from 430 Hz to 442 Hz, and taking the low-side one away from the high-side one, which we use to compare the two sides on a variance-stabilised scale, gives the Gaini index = 0.15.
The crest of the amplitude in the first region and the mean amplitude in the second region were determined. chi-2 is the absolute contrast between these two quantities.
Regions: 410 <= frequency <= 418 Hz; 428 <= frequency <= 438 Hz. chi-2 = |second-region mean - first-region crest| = 0.35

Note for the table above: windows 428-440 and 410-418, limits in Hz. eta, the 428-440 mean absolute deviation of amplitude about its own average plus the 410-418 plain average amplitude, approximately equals 2.6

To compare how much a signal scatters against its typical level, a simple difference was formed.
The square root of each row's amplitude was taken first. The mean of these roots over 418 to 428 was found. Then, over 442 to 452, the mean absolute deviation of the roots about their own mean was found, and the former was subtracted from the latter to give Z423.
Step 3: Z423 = -1.68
